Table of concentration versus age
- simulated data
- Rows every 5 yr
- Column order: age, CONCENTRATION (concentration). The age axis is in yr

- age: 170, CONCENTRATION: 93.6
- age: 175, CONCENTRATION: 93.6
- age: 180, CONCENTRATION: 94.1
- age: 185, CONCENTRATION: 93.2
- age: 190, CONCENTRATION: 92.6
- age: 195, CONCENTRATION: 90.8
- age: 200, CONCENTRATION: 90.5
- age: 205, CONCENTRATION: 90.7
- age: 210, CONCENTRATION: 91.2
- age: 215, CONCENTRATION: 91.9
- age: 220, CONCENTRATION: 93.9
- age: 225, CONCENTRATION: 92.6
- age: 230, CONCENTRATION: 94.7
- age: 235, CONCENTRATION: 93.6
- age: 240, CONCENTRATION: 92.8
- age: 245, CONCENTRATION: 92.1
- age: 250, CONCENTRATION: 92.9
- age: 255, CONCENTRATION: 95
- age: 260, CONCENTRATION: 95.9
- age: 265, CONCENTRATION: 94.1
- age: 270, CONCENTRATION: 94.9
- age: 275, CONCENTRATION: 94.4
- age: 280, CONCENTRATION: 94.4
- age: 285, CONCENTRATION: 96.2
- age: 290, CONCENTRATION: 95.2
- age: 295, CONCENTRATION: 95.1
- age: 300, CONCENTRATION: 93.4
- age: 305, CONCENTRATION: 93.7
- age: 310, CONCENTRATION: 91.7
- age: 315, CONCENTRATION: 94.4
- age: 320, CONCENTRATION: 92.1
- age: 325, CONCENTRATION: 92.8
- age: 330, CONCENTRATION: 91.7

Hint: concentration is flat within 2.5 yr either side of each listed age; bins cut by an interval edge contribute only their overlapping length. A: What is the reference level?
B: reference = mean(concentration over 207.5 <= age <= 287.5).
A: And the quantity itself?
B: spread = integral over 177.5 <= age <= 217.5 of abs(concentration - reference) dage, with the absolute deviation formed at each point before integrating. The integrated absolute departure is 80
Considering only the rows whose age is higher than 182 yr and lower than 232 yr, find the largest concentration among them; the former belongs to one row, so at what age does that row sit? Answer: 230 yr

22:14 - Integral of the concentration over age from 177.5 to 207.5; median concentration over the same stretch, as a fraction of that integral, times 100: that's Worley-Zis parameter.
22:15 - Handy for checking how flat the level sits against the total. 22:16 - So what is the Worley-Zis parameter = 3.32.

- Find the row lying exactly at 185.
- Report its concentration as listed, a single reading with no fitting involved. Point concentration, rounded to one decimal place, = 93.2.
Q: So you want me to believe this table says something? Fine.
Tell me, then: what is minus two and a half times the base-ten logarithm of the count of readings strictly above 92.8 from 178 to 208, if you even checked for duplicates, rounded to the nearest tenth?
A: -0.8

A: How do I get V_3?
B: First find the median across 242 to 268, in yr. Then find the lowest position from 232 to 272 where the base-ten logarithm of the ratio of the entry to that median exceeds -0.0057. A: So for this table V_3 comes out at 235 yr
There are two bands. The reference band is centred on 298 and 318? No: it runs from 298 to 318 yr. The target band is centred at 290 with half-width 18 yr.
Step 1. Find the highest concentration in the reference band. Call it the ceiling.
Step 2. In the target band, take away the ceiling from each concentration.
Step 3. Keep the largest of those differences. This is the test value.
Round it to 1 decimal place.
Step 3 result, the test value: 1.8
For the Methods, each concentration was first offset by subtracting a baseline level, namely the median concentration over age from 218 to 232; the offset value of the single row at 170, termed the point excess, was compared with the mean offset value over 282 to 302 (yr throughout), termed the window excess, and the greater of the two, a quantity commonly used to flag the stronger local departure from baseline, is 1.1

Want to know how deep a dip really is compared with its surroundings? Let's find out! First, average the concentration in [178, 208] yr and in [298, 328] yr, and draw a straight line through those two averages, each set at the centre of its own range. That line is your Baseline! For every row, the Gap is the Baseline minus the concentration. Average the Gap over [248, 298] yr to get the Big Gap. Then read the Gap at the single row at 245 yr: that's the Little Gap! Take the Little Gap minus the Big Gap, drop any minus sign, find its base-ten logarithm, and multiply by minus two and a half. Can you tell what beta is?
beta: -1.0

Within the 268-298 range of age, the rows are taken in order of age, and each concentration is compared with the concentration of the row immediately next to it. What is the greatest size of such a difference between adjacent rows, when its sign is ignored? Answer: 1.80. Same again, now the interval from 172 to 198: 1.80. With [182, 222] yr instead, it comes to 2.00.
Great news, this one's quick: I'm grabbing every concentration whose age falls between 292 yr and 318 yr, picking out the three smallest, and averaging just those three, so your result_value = 93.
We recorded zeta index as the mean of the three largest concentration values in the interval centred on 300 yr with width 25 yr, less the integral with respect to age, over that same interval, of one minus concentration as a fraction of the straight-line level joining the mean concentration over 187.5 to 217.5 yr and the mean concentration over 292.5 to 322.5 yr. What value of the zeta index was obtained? 94.8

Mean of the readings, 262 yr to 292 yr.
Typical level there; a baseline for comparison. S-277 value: 94.9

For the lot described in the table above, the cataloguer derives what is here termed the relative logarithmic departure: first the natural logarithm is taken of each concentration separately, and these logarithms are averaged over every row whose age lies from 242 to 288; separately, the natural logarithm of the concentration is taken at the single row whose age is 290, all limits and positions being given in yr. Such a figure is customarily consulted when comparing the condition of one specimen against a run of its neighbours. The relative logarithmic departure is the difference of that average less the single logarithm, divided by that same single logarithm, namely -0.0018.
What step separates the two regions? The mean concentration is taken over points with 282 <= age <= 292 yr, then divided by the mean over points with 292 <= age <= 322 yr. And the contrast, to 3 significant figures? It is 1.02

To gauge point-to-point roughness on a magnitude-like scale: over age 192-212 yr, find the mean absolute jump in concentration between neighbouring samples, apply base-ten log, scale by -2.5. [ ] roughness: 1.19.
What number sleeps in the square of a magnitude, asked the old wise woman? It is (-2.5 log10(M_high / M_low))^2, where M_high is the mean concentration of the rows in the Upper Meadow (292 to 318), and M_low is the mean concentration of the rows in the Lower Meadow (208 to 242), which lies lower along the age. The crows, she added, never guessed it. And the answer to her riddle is 0.0001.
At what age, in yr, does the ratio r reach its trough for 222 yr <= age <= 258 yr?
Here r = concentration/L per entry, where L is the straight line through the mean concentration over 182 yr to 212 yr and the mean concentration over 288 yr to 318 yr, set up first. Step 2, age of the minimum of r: 245 yr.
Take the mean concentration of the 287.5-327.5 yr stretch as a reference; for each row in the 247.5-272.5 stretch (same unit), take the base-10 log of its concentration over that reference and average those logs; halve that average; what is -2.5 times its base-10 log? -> 6.59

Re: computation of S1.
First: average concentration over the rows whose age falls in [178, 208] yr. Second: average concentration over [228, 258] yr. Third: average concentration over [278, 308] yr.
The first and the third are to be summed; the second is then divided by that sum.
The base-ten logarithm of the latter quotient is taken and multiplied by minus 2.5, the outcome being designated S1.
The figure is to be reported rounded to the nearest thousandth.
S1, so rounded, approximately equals 0.750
